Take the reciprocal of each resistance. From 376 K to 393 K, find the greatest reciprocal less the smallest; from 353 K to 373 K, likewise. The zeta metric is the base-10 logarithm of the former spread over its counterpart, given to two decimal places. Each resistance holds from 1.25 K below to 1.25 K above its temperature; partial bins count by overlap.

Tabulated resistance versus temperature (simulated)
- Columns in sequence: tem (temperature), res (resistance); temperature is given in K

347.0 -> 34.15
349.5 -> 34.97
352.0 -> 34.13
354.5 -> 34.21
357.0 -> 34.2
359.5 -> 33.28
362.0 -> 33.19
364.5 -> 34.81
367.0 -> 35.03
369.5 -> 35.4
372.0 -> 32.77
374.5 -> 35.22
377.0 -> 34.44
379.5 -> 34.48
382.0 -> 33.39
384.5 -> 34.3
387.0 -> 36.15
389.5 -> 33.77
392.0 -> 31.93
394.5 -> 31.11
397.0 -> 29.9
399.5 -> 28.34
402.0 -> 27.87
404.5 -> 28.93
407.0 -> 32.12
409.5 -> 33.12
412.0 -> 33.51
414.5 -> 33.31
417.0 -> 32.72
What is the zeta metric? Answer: 0.21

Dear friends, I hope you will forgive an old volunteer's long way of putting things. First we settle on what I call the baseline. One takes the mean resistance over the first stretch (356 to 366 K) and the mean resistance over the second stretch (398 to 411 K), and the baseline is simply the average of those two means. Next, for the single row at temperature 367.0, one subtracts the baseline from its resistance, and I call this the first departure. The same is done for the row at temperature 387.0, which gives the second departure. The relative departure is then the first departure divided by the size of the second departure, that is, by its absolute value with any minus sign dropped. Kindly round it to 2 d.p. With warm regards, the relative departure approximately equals 0.73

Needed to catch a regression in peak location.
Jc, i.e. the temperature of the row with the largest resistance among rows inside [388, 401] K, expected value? 389.5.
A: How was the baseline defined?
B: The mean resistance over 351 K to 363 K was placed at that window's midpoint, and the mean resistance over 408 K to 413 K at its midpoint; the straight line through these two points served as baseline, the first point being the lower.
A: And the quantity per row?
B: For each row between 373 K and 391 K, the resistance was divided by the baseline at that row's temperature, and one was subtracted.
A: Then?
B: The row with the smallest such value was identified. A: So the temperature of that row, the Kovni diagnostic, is 382.0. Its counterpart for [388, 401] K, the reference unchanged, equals 399.5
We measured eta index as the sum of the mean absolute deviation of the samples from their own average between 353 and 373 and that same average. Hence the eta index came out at 34.9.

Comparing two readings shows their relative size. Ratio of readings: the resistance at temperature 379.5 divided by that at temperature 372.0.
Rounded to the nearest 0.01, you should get 1.05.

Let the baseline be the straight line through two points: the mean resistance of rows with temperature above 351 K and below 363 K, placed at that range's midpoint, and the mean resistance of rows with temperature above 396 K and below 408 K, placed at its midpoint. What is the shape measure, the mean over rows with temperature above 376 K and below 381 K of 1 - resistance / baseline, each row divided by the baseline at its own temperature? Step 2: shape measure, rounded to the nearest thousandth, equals -0.086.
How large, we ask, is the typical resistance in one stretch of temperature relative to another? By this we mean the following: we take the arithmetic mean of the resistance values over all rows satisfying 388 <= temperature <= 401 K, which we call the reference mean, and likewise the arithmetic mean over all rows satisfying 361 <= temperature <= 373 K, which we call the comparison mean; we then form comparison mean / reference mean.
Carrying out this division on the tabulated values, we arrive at 1.10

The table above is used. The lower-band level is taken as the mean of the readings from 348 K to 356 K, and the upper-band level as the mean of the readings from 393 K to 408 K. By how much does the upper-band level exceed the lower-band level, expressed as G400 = -5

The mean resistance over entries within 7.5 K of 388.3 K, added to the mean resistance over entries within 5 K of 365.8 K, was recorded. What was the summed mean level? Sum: 68.0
